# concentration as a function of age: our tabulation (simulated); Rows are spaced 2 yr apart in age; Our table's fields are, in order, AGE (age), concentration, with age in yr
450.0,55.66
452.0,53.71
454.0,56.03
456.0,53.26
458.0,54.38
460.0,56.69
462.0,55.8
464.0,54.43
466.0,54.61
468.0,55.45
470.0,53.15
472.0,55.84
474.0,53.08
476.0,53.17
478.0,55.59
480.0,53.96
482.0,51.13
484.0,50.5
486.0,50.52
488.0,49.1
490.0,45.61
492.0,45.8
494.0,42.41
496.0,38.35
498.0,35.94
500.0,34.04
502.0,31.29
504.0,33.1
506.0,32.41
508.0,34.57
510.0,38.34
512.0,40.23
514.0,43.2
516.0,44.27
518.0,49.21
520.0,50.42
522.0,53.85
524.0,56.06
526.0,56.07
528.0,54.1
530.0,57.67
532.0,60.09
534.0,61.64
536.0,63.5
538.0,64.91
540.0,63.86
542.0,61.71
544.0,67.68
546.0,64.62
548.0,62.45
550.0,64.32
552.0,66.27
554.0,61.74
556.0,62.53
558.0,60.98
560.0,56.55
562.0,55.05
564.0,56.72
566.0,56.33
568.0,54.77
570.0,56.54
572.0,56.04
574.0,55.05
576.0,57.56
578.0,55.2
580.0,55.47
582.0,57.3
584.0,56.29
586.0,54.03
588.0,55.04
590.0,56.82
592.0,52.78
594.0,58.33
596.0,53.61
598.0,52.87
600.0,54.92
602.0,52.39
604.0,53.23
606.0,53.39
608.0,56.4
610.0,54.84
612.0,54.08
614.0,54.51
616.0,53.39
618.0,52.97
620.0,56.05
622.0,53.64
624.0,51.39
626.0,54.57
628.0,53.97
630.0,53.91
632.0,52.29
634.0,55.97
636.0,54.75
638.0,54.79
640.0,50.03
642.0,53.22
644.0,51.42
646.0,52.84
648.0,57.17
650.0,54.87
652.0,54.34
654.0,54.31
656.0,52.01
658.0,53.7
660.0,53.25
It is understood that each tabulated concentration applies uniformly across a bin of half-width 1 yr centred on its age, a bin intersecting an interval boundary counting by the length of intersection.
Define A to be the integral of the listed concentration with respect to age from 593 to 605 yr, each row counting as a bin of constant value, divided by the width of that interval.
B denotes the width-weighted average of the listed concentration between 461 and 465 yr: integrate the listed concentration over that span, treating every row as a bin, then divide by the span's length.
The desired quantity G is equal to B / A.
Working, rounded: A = 54.2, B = 55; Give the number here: 1.02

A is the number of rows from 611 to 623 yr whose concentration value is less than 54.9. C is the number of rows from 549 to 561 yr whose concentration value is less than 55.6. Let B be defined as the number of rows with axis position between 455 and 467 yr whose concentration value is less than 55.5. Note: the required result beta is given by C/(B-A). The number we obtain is 0.0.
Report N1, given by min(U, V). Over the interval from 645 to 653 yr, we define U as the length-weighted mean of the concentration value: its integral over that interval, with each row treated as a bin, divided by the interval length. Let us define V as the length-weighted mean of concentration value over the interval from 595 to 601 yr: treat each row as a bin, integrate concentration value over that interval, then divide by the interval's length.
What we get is 54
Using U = 55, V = 54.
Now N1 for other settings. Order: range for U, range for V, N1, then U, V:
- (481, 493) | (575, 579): 49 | 49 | 56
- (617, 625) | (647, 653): 54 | 54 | 55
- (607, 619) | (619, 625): 54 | 54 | 54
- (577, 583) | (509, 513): 39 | 56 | 39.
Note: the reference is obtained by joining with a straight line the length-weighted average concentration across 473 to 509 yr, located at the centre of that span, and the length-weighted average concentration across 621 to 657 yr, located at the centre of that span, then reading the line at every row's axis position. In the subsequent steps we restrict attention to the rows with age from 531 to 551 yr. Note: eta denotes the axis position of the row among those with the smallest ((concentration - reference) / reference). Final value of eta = 532.0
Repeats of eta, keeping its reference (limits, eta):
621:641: 640.0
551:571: 568.0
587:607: 602.0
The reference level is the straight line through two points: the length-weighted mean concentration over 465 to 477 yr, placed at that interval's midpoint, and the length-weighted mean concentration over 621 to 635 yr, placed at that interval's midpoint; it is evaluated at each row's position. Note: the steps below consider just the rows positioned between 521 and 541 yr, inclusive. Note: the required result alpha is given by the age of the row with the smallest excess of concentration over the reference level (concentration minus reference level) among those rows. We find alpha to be 522.0 yr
